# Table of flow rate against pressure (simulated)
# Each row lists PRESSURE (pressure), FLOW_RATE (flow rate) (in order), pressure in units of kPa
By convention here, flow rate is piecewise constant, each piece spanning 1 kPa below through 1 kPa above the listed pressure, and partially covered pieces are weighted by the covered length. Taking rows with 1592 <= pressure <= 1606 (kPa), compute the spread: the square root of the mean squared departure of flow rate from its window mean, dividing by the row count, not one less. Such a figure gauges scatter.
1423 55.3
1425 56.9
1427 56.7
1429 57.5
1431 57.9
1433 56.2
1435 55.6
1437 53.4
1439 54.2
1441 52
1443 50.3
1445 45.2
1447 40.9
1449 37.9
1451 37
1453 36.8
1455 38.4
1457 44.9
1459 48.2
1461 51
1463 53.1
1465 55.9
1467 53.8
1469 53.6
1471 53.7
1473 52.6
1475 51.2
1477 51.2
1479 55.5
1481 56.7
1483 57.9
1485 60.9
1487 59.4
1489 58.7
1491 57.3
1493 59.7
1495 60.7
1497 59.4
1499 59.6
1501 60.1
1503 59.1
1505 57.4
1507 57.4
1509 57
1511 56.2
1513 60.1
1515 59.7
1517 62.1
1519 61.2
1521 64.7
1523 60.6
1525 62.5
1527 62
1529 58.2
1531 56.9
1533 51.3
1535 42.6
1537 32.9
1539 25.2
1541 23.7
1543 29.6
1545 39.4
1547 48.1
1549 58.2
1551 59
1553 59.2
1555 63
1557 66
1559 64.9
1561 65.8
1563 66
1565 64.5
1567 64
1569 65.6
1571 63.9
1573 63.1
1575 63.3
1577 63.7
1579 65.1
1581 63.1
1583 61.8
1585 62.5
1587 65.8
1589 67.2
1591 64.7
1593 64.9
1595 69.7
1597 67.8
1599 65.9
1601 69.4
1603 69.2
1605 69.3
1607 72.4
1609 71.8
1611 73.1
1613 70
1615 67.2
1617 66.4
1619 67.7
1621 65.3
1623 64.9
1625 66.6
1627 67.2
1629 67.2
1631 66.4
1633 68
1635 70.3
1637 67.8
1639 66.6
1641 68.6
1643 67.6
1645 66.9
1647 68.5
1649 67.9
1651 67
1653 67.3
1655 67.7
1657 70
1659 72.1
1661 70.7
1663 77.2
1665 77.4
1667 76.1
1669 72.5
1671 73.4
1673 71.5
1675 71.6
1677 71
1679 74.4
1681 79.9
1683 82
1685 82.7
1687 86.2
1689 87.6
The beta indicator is 1.8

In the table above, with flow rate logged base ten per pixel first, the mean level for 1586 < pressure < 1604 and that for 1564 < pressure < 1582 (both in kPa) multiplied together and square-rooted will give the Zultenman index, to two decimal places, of 1.82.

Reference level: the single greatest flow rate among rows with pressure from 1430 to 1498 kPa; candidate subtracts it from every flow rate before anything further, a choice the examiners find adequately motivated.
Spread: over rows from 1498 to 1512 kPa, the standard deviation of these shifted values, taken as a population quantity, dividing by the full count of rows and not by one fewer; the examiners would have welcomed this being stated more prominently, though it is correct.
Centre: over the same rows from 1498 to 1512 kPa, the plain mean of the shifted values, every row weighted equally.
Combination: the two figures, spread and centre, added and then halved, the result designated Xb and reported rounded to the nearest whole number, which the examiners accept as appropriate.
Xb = -1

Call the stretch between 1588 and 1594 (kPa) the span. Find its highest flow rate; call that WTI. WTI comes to 67.2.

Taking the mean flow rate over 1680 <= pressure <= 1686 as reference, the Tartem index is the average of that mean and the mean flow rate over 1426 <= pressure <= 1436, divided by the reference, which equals 0.848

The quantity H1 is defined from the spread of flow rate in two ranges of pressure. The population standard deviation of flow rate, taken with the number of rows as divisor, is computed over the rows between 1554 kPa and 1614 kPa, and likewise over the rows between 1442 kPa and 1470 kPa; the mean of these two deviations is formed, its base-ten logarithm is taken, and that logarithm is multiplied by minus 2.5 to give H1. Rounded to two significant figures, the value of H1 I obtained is -1.7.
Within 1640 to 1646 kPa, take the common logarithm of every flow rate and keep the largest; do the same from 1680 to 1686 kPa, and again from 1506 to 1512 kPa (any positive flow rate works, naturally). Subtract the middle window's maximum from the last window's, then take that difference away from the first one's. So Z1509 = 1.99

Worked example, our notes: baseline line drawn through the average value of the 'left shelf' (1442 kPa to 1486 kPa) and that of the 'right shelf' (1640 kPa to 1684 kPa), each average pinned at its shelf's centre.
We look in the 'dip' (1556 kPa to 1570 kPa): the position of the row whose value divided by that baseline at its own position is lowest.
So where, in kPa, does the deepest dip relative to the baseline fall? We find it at 1567 kPa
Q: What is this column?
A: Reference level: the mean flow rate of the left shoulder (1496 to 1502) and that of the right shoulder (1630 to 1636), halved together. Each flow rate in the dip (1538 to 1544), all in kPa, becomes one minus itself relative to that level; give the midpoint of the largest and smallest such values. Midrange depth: 0.58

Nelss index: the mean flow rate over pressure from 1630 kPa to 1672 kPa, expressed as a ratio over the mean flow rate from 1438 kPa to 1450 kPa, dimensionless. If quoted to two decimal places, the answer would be 1.50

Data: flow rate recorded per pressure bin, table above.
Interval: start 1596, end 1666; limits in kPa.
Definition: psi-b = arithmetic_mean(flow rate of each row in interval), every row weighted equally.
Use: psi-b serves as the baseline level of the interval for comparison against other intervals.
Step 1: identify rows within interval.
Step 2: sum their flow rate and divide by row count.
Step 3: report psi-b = 69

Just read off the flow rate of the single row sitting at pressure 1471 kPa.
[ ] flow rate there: 53.7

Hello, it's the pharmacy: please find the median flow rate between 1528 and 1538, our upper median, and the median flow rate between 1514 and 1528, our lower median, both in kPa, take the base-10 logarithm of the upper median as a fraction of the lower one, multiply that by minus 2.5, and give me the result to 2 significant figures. 0.21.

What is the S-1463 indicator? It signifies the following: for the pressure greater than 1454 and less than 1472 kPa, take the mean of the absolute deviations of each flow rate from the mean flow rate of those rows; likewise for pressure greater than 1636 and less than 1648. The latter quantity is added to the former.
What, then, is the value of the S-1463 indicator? 4.9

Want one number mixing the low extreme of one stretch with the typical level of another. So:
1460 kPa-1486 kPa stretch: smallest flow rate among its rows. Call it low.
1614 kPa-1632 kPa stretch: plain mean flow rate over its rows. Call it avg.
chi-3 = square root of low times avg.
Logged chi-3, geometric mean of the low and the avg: 58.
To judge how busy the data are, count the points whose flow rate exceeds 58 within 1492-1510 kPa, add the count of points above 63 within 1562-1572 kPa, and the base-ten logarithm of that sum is 1.04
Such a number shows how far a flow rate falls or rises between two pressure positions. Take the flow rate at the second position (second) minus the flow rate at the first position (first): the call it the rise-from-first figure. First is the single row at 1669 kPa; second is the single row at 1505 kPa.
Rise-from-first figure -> -15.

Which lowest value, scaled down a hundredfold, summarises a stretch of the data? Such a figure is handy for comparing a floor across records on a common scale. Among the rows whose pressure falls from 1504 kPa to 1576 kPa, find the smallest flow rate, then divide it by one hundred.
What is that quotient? 0.24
